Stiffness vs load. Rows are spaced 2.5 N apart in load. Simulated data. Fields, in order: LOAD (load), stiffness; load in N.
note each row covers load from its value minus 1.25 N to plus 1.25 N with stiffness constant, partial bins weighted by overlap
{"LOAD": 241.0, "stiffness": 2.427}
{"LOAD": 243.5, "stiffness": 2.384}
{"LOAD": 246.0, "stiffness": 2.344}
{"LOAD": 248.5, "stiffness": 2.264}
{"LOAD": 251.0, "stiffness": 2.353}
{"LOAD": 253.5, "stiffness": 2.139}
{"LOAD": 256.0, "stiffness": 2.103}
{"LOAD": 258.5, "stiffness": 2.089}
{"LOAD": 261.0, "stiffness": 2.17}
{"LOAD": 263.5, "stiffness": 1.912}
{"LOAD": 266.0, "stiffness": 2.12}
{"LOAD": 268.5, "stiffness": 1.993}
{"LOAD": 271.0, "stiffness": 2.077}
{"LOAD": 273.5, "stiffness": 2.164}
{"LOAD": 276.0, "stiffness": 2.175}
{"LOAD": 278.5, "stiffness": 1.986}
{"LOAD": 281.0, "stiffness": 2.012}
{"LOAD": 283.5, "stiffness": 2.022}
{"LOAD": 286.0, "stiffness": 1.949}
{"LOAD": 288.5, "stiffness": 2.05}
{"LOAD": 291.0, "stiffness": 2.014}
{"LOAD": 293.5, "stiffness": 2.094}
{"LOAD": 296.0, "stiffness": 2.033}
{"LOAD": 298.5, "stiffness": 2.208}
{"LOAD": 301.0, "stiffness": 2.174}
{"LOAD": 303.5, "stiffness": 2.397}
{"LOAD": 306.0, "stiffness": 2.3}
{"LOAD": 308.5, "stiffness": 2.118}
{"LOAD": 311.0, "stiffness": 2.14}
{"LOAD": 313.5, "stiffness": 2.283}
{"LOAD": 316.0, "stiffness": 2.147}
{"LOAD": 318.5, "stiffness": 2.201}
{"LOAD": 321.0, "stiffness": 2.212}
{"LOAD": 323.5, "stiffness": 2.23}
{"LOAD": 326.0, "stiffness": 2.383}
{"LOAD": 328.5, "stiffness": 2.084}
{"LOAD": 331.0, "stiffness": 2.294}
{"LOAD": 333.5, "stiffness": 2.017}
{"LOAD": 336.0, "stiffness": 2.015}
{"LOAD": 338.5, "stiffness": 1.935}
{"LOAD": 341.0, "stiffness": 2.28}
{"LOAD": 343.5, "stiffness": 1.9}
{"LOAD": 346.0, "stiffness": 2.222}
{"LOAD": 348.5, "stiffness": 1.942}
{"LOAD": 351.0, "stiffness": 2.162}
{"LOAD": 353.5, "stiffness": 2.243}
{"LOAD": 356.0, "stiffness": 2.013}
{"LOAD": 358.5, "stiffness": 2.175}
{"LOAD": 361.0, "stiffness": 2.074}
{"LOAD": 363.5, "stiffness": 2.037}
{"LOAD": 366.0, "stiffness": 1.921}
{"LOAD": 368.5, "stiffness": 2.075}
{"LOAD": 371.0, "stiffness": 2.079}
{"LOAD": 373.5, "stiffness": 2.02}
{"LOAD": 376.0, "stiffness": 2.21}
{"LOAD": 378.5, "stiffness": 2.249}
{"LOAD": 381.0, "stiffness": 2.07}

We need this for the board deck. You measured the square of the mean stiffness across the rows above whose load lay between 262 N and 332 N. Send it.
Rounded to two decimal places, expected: 4.56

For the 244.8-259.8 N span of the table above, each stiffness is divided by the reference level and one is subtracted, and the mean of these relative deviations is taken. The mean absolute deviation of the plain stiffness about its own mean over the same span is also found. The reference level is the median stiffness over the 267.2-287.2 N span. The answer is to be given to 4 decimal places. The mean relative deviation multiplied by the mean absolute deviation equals 0.0103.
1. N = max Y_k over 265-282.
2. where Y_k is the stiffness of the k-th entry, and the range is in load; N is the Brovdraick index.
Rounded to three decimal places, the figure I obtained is 2.175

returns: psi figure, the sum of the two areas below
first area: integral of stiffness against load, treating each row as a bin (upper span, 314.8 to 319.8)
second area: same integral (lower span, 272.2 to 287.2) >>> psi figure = 42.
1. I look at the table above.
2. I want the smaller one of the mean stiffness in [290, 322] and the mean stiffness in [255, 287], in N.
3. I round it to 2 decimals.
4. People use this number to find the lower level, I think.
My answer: 2.06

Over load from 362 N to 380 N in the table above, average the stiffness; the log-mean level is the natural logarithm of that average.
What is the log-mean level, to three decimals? 0.734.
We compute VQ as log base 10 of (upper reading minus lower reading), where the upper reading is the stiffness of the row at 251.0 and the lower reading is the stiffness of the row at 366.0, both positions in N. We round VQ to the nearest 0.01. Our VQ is -0.36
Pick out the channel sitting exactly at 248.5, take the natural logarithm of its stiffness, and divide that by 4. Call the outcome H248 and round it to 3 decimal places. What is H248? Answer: 0.204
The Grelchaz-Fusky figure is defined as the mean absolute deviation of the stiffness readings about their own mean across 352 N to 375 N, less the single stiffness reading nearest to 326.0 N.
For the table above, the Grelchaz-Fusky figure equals -2.32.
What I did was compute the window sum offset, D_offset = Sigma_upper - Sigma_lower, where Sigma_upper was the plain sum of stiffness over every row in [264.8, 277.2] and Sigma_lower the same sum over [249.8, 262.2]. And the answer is -0.3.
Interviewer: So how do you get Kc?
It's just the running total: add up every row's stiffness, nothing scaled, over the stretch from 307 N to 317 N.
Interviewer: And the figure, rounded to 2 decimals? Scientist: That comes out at 8.69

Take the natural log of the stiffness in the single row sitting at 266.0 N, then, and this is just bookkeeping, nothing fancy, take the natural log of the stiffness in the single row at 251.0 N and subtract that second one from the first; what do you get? -0.10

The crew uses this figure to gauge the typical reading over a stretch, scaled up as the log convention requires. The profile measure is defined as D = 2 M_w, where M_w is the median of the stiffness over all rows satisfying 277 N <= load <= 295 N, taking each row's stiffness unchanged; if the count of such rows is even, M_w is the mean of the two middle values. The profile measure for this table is 4.0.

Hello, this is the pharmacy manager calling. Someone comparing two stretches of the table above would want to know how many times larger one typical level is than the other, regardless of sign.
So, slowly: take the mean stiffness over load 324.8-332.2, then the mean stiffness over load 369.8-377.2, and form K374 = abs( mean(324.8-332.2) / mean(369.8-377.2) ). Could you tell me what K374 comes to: 1.07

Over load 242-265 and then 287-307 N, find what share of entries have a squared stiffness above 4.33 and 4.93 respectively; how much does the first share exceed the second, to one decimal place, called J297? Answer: 0.6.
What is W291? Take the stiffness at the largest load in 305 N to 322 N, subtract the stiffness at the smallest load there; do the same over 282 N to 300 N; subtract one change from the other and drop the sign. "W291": 0.27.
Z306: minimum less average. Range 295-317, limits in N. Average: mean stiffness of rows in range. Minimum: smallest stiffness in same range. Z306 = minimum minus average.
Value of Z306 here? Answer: -0.17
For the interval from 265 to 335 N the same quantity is -0.19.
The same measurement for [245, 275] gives -0.23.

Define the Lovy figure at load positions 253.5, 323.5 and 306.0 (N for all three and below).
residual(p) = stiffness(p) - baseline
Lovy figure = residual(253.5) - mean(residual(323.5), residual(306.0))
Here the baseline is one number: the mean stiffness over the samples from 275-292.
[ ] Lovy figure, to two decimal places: -0.13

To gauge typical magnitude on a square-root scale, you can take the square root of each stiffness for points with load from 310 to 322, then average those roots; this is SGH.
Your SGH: 1.48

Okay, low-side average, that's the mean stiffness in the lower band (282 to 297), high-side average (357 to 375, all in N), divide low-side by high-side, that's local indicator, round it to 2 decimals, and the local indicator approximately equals 0.99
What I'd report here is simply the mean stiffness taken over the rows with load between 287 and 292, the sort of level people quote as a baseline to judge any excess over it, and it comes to 2.03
